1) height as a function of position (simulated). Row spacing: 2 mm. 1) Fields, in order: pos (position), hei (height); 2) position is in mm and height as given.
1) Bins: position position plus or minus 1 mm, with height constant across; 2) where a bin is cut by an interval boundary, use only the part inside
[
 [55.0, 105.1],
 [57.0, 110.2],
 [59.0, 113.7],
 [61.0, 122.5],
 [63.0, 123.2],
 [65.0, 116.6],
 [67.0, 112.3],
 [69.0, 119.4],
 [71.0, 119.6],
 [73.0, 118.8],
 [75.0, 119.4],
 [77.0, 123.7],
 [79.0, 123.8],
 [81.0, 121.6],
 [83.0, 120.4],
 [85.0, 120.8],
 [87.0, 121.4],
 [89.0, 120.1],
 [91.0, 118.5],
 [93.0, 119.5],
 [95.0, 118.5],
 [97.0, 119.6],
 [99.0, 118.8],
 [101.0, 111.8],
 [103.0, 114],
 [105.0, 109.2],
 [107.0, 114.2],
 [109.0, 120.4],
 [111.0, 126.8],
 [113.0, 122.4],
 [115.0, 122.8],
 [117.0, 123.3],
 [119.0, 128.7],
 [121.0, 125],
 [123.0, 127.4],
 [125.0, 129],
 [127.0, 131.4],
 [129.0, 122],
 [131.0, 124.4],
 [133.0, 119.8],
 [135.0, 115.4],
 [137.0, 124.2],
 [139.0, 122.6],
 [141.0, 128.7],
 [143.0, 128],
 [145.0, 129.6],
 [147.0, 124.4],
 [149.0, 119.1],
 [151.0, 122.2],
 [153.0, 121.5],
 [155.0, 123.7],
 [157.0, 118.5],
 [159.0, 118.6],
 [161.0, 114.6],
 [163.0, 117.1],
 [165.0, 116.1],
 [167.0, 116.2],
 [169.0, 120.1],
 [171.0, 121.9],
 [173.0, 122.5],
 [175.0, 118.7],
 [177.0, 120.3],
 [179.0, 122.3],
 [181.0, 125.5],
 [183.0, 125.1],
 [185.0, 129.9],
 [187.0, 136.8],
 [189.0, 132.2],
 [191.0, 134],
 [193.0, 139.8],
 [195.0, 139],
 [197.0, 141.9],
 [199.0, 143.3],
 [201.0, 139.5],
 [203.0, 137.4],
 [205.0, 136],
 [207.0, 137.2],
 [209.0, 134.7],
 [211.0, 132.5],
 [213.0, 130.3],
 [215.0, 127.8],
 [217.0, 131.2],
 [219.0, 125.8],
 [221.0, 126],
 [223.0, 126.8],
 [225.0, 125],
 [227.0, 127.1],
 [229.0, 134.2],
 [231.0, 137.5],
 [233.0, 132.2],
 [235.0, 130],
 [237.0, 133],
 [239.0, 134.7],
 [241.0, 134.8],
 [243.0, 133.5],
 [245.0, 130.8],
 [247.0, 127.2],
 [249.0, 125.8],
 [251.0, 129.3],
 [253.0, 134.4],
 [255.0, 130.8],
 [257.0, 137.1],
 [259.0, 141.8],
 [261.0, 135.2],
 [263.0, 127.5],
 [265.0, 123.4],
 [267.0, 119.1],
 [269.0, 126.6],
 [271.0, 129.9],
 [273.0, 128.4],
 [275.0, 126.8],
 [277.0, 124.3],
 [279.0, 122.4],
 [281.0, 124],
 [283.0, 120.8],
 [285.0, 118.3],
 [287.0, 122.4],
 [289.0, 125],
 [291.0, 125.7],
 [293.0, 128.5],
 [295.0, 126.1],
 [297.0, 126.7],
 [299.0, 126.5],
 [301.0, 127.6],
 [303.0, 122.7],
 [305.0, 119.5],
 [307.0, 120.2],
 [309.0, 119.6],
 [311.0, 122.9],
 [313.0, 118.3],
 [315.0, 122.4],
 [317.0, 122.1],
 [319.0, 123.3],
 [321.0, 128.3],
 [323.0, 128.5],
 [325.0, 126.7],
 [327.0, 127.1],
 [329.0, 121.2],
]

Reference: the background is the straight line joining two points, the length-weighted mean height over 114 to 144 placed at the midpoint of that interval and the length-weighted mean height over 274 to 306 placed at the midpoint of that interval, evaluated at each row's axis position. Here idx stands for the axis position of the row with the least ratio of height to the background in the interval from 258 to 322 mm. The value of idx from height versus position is 285.0 mm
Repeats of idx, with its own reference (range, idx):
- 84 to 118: 105.0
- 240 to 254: 249.0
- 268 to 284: 283.0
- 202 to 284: 267.0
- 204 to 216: 215.0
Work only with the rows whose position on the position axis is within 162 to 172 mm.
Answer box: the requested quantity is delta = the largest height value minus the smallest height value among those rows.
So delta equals 5.8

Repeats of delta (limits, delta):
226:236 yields 10.4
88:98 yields 1.6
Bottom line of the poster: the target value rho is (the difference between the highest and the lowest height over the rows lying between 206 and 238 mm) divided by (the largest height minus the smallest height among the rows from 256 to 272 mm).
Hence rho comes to 0.55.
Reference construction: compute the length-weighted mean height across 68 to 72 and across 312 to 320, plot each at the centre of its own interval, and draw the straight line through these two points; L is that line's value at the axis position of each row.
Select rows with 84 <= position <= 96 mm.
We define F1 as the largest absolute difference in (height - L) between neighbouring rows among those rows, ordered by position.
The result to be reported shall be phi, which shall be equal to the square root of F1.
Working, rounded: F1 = 2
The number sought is 1.3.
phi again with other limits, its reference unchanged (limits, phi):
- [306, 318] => 2.1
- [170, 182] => 2.0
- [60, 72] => 2.7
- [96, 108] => 2.6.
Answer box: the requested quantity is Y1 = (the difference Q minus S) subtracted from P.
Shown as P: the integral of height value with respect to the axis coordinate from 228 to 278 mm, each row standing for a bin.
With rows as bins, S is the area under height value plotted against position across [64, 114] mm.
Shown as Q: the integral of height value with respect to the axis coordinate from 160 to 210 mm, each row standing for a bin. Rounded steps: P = 6537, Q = 6444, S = 5943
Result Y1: 6036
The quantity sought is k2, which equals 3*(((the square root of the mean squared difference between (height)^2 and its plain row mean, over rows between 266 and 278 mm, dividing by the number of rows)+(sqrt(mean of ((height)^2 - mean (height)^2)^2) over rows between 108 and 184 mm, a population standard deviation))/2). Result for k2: 2829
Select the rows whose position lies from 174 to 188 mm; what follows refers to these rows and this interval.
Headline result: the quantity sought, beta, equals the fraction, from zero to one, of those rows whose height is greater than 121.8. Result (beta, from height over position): 0.7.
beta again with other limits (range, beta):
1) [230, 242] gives 1.0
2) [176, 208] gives 0.9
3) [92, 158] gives 0.6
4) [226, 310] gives 0.9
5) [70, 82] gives 0.3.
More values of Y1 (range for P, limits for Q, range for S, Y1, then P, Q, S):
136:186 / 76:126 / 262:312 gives 6269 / 6103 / 6043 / 6210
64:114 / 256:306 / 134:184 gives 5704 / 5943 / 6313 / 6074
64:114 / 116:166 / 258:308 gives 6071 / 5943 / 6151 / 6279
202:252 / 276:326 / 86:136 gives 6425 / 6562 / 6186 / 6049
